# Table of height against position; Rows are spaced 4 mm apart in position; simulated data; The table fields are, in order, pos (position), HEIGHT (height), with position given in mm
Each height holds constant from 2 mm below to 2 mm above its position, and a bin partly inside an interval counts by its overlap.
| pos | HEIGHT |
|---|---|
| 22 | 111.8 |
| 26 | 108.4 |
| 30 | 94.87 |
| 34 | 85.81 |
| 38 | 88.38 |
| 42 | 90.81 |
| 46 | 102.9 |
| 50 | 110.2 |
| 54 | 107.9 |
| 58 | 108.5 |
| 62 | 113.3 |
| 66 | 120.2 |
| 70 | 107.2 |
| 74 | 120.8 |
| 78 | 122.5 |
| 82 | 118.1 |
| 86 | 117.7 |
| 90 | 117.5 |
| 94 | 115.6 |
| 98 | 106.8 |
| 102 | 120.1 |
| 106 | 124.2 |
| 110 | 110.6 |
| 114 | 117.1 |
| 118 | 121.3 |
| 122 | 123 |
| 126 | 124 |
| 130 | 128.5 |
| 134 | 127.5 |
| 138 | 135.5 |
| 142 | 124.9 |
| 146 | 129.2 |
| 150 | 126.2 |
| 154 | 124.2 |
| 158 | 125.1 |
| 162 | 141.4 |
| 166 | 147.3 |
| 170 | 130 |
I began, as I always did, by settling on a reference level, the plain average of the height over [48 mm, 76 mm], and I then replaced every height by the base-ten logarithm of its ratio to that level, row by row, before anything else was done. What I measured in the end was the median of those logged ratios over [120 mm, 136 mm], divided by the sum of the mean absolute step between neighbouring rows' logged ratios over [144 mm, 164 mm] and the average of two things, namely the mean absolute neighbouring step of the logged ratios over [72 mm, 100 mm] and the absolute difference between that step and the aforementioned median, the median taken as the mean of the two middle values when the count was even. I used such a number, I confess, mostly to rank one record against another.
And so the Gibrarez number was 1.13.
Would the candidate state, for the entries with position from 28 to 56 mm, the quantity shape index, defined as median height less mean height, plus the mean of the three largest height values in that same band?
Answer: 105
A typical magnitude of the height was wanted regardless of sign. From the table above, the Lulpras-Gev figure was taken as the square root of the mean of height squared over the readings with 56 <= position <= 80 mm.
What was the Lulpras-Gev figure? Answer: 116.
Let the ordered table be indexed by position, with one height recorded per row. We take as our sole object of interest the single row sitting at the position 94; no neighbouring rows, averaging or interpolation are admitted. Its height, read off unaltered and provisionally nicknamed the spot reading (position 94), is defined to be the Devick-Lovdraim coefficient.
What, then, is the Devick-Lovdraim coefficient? 115.6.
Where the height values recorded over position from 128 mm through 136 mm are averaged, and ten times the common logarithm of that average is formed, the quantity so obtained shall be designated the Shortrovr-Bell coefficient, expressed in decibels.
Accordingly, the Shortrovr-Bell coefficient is 21.1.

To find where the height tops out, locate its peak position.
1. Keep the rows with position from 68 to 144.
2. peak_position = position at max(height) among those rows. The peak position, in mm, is 138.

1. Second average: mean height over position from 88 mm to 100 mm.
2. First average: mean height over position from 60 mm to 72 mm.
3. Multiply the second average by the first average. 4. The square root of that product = 113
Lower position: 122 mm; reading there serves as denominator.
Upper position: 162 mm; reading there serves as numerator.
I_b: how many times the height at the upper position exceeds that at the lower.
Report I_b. 1.15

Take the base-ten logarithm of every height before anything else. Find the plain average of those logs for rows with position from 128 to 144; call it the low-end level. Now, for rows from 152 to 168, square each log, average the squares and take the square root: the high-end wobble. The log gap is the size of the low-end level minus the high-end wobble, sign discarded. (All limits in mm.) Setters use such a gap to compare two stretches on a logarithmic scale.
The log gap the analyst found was 0.017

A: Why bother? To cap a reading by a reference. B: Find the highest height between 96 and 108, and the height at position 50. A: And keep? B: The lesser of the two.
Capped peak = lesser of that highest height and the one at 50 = 110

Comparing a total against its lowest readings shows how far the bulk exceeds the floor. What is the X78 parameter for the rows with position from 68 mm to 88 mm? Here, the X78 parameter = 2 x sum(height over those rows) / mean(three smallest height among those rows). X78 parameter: 10.3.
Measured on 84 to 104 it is 10.2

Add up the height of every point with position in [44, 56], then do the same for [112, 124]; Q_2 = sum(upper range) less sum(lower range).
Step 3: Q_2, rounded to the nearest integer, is 40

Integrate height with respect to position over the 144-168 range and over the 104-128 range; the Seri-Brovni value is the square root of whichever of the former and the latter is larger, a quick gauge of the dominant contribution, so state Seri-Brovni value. 56.3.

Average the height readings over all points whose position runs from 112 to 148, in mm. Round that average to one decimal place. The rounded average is 125.7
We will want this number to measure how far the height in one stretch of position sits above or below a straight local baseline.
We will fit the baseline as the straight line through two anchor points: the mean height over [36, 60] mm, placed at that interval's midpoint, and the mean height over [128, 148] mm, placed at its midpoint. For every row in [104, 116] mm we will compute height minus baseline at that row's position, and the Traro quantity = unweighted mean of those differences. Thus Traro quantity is -3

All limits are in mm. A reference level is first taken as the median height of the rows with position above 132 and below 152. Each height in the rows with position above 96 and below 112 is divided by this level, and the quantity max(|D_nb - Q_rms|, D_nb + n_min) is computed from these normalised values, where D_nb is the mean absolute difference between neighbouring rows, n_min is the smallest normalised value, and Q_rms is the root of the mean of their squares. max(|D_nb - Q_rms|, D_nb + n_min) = 0.92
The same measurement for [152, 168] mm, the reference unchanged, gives 1.03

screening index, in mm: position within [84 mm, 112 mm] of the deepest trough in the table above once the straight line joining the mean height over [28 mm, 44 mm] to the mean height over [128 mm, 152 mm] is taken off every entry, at 110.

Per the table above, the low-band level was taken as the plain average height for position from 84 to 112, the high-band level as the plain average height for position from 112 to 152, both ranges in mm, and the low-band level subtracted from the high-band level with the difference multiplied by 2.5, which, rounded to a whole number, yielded 24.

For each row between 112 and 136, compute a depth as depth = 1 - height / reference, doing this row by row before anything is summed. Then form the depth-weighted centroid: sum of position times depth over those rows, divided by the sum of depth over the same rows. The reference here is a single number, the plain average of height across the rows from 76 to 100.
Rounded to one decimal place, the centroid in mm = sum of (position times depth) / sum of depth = 127.5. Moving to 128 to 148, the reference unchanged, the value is 137.9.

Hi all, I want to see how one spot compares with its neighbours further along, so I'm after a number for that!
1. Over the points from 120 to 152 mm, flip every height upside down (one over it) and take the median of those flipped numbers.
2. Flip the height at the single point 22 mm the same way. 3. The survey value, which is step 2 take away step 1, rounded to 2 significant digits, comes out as 0.0011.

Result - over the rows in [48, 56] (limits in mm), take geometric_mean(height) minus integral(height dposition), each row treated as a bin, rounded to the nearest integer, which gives -763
